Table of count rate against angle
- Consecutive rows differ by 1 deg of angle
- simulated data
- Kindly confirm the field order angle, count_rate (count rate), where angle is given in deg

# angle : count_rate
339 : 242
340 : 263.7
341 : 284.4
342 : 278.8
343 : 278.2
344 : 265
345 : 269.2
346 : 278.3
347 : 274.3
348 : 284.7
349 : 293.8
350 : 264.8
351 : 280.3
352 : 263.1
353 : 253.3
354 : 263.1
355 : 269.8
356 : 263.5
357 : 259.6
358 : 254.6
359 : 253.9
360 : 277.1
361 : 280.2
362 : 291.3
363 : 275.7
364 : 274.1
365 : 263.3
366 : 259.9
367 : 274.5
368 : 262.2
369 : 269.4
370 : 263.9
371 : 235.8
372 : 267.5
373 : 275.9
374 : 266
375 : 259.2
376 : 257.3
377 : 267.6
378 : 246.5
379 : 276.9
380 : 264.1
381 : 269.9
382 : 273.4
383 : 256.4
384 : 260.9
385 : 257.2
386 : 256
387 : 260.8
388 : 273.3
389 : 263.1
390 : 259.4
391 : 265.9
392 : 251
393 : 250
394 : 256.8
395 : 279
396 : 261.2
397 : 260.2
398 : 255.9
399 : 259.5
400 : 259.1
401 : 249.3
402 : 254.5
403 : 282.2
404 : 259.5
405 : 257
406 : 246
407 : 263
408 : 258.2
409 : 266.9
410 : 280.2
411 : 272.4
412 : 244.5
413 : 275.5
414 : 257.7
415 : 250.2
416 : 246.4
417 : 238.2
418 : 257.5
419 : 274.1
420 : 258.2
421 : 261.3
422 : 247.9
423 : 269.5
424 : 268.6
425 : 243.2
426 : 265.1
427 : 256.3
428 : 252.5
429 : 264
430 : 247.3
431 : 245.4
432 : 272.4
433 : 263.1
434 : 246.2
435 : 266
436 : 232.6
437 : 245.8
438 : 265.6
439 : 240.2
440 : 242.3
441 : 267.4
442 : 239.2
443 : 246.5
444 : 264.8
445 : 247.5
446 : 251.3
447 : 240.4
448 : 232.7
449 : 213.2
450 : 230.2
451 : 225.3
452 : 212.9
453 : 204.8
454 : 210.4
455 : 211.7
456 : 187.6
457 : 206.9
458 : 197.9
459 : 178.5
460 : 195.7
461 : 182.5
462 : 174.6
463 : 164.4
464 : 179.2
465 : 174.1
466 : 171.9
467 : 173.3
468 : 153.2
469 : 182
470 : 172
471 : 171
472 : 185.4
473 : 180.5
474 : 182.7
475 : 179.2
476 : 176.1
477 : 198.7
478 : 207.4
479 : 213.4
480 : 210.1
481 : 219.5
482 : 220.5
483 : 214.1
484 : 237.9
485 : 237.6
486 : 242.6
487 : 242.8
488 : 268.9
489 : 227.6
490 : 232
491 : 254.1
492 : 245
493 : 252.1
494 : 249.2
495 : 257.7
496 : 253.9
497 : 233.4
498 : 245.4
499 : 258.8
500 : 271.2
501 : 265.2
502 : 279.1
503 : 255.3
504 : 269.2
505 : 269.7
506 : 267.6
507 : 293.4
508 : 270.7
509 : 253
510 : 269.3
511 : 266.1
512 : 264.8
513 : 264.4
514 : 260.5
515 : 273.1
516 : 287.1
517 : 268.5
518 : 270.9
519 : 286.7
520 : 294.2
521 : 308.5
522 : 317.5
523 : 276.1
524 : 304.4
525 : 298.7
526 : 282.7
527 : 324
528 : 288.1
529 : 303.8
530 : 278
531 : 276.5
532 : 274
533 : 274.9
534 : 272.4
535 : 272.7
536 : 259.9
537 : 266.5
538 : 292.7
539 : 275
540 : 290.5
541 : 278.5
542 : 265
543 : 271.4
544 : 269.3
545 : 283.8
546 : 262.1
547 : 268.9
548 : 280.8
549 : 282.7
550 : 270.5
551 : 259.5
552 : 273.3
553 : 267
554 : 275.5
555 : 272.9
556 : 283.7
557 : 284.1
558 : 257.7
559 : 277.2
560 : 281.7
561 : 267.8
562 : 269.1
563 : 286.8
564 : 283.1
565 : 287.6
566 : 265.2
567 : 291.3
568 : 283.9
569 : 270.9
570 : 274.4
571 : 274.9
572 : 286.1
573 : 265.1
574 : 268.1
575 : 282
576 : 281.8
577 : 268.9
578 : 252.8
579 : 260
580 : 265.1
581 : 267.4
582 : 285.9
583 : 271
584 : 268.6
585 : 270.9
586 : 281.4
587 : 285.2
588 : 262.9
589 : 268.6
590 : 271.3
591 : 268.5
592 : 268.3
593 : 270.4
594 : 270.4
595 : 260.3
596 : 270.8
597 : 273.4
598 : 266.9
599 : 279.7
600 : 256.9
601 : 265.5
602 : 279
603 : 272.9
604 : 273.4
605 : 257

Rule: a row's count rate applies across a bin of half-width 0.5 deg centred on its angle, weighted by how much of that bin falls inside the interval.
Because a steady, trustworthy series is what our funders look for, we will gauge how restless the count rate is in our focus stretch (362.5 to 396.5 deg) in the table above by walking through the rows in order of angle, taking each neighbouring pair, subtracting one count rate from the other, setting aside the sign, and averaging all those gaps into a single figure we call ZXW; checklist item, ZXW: 10.7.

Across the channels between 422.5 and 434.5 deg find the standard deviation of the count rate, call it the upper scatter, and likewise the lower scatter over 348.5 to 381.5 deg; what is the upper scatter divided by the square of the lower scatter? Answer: 0.08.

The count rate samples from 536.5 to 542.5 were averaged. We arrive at 278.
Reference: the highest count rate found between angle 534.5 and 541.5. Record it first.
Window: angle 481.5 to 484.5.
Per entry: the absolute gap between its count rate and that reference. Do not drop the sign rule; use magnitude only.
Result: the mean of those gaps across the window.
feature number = 69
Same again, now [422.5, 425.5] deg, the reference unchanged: 32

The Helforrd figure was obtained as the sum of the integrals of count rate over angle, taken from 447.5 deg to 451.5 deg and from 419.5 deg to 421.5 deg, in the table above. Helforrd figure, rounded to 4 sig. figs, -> 1421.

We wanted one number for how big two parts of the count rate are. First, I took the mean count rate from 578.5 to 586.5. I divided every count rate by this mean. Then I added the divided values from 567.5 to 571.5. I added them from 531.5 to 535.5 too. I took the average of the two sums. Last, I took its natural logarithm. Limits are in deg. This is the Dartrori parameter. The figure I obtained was 1.40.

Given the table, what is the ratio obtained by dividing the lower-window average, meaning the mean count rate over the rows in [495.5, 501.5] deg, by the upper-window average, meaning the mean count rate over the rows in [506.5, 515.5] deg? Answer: 0.95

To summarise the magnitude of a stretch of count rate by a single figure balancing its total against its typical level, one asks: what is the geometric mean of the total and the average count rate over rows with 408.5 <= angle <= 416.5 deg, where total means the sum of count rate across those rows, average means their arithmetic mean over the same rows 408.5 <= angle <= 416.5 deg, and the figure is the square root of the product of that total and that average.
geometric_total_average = 740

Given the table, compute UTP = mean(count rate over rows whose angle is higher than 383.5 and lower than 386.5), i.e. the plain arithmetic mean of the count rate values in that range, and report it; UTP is 258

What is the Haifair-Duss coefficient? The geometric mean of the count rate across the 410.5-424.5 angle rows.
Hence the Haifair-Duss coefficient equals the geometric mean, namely 258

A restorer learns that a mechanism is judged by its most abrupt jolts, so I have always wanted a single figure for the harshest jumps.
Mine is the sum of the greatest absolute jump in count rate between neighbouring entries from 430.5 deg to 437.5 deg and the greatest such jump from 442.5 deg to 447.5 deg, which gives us 52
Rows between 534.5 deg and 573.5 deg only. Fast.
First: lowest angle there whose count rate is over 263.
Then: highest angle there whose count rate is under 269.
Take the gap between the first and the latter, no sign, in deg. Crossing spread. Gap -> 38 deg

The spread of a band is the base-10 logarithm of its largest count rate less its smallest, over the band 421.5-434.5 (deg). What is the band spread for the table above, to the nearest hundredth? 1.47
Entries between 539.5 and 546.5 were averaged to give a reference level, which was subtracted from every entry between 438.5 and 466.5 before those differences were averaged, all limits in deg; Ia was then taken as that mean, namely -60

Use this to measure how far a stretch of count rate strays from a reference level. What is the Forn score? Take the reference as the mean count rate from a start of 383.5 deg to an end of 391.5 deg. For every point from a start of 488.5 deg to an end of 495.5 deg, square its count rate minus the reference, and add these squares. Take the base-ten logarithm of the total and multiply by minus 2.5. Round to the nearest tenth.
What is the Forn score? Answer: -8.6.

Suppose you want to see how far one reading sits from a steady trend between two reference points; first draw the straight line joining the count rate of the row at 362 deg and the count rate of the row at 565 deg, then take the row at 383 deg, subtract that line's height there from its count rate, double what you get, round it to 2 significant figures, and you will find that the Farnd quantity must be -69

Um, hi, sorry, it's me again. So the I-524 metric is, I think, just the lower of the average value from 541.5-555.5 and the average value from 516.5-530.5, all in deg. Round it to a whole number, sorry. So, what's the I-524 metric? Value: 272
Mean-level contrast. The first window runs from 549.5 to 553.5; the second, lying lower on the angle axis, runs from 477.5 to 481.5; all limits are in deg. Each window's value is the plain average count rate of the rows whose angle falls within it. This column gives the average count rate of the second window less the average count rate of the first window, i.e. -55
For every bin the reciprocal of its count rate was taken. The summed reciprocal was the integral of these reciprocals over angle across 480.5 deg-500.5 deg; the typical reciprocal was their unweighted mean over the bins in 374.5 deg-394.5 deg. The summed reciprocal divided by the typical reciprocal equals 22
